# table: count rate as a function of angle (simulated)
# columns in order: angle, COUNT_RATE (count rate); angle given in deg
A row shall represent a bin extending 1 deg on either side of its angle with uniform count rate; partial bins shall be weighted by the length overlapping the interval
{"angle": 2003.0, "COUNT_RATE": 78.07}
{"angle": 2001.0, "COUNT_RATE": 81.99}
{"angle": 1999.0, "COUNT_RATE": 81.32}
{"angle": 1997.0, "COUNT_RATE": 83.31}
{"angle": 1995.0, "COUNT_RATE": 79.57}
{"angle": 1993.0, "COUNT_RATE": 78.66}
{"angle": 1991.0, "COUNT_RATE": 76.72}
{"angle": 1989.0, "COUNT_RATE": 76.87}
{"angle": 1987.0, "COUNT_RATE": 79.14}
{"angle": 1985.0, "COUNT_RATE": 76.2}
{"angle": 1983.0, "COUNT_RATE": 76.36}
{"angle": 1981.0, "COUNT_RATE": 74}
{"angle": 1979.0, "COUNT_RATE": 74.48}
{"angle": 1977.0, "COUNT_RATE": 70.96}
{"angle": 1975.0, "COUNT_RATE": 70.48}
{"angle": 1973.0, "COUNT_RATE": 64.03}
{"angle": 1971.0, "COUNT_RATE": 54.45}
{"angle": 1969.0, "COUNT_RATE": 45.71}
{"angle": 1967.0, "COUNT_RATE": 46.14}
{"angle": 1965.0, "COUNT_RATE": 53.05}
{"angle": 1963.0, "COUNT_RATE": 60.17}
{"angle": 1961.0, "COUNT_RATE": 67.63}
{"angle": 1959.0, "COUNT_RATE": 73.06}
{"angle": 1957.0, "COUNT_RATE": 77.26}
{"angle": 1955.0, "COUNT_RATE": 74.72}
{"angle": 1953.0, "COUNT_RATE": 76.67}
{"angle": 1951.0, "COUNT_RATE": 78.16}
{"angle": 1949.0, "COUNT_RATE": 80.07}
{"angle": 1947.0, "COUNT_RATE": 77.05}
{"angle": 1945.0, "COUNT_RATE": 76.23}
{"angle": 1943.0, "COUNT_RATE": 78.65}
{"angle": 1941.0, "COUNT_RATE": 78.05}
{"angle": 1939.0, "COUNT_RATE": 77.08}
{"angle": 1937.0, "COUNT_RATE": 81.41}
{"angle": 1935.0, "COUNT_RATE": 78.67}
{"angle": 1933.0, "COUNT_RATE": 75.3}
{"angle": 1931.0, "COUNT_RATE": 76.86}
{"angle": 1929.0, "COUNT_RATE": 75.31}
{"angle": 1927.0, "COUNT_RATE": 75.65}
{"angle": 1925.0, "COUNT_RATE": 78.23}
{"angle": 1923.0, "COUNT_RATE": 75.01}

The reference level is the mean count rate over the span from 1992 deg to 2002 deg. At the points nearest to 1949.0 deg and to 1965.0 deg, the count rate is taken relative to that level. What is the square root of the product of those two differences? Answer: 5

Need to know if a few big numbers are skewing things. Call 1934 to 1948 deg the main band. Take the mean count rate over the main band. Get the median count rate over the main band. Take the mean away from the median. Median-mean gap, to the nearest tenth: -0.1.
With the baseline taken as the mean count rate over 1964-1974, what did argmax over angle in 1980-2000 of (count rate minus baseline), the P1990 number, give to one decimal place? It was 1997.0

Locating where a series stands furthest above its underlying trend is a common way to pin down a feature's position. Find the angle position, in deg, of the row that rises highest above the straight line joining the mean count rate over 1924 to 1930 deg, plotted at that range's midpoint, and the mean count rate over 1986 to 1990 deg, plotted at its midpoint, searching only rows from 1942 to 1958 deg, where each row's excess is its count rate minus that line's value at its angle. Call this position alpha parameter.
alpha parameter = 1949.0 deg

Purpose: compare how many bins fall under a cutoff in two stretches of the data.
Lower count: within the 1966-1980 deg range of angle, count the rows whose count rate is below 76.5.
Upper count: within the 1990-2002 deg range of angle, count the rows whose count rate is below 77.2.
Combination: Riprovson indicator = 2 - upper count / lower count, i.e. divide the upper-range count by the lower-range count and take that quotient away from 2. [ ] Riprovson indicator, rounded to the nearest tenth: 1.9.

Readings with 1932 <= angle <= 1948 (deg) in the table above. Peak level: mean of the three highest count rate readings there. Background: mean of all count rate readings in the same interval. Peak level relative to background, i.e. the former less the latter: 1.8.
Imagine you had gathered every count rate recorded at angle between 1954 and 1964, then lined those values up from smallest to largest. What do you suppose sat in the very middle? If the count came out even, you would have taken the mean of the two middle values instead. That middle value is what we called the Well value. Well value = 73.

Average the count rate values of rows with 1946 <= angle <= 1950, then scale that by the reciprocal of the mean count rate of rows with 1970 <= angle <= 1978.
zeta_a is 1.21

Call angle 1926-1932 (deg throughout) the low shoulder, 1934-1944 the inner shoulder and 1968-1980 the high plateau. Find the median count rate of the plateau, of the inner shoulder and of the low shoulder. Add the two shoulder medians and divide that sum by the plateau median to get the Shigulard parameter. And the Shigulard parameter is 2.29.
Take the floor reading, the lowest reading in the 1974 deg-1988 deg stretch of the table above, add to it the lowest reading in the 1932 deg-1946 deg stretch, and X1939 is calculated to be 146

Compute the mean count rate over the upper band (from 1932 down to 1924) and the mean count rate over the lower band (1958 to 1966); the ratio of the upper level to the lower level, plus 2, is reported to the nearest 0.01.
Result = 3.21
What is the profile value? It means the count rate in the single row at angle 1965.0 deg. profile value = 53.05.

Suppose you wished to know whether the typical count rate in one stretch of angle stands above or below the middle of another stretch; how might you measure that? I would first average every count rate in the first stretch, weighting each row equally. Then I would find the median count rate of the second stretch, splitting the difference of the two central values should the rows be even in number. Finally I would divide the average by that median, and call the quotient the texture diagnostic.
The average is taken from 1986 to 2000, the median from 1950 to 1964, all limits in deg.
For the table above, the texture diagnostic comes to 1.06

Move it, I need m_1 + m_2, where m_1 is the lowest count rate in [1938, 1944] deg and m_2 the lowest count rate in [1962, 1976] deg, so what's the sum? 123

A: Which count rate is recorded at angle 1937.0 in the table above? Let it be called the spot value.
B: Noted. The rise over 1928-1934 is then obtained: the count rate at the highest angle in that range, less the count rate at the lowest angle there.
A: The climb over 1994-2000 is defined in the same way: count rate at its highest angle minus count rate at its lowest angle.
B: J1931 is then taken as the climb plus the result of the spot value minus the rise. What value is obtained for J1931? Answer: 83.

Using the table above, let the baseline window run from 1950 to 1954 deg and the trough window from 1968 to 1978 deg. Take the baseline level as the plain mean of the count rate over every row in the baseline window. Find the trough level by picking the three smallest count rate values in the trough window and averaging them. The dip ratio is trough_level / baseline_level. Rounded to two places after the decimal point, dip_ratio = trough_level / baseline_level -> 0.71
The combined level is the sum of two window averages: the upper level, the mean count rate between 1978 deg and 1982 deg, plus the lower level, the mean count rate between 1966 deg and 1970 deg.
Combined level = 120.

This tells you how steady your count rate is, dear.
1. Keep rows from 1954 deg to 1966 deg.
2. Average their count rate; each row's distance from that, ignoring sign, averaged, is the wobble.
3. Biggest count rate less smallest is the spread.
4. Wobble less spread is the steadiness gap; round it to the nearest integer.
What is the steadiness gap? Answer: -17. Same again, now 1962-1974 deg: -13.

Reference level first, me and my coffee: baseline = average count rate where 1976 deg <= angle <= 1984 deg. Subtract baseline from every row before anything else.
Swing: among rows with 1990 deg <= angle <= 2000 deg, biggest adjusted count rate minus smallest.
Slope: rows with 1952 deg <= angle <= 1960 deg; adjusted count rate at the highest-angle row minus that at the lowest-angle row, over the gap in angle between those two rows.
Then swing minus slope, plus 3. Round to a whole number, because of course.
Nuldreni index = 10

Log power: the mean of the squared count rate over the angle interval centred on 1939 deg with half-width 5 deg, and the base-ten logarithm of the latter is 3.79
